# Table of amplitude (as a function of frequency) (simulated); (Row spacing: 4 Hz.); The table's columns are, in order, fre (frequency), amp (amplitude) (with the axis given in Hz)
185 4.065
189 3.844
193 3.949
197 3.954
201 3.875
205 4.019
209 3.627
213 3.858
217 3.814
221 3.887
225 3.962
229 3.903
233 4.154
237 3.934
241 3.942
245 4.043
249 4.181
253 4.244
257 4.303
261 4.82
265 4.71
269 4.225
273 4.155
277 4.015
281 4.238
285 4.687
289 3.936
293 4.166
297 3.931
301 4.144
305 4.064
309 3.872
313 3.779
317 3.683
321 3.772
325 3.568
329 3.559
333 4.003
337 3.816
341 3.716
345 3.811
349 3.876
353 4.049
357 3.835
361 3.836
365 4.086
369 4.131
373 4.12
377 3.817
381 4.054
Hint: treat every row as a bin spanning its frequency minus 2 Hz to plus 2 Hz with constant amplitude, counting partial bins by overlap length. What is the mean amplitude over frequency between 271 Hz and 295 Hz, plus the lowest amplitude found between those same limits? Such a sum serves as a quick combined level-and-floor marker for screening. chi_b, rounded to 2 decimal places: 8.14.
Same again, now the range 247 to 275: 8.53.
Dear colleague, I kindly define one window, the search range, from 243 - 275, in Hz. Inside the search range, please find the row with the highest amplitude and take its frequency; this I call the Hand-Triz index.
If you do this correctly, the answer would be 261 Hz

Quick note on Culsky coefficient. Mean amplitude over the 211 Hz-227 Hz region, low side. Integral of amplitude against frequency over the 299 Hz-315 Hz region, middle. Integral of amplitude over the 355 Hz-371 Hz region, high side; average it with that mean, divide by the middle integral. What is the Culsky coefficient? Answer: 0.531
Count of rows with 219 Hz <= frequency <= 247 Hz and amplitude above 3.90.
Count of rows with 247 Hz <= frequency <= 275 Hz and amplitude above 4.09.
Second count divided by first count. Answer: 1.2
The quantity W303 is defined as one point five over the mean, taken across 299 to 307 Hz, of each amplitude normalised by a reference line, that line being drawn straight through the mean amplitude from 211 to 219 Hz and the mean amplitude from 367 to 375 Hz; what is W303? 1.46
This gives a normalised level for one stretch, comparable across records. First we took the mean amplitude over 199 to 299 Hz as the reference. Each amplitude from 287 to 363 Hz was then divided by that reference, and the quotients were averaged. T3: 0.941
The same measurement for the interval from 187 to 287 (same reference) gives 0.997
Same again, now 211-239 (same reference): 0.957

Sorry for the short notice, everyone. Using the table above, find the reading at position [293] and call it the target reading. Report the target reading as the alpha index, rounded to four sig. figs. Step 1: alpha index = 4.166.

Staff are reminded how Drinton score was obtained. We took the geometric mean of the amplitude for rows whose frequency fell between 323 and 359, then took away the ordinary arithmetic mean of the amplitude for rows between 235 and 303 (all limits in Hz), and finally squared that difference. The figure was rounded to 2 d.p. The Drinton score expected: 0.17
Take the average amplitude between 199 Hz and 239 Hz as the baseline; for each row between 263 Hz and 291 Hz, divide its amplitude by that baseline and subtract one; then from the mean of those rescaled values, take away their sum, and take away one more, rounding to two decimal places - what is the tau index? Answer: -1.58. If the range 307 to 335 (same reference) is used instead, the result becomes -0.76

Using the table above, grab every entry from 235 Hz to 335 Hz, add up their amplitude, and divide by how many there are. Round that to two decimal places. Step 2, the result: 4.08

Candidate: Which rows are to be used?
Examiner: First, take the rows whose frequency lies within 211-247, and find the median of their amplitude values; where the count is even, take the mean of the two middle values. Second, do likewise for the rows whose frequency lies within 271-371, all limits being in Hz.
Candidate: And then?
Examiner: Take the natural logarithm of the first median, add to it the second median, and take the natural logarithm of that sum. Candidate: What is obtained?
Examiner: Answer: 1.67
